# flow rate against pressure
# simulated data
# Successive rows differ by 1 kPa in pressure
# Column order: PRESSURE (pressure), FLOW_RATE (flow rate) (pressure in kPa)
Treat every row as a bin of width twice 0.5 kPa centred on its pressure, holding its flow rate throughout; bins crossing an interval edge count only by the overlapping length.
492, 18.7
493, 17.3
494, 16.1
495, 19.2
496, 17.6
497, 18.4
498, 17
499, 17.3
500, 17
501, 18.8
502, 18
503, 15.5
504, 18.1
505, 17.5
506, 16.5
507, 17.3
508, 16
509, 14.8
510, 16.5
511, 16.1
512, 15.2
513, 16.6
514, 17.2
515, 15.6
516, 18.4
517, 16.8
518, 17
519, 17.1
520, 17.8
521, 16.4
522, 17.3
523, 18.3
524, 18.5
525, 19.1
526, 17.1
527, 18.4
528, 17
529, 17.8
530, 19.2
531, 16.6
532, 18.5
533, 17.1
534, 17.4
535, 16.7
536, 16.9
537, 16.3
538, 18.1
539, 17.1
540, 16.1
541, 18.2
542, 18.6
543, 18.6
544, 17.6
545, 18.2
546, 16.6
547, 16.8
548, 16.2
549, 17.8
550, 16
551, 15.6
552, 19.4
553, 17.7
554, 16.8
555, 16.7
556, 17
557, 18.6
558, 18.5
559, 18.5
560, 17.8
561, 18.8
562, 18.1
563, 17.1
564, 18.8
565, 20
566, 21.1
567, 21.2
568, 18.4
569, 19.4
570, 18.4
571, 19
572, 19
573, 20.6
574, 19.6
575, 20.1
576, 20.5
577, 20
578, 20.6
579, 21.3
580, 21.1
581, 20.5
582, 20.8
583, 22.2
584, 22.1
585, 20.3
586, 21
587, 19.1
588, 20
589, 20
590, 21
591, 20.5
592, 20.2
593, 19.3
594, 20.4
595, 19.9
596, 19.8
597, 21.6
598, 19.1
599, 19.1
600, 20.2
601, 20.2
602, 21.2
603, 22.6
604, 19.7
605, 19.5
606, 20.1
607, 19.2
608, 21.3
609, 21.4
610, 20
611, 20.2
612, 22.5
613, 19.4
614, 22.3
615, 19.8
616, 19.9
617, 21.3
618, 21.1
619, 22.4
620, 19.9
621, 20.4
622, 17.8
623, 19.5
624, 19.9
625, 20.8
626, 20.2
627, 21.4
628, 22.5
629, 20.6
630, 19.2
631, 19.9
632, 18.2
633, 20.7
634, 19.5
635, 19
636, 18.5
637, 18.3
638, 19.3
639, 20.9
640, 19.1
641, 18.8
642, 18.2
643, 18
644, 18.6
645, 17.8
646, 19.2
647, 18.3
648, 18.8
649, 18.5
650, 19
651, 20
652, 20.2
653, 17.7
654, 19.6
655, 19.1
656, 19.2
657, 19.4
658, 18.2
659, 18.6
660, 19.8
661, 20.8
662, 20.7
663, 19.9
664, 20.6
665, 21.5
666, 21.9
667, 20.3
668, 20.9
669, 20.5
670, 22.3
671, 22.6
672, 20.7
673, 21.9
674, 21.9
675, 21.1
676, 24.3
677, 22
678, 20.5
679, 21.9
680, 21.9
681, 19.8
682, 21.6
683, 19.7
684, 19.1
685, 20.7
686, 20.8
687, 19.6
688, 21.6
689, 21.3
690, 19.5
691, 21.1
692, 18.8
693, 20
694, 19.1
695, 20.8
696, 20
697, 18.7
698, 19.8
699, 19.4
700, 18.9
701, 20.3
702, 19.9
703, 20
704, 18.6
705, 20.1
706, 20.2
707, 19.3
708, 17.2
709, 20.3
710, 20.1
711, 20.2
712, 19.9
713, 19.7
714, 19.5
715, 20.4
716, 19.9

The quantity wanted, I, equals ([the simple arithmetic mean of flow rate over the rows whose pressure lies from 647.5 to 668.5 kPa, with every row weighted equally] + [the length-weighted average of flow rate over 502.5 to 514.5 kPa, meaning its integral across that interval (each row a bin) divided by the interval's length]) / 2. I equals 18.1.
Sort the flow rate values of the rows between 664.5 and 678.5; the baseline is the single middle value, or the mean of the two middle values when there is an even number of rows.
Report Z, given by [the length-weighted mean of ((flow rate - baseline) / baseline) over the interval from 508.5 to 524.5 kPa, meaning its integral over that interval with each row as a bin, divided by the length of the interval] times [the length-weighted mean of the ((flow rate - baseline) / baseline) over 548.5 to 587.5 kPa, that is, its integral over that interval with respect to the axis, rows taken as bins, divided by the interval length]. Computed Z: 0.026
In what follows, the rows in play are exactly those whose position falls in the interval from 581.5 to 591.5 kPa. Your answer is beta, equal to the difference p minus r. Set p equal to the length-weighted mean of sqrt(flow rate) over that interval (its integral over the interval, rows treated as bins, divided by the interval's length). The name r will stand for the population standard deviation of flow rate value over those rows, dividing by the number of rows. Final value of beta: 3.6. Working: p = 4.5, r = 0.90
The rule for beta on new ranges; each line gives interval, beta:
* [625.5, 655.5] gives 3.3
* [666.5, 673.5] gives 3.8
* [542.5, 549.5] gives 3.3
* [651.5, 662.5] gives 3.5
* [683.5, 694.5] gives 3.5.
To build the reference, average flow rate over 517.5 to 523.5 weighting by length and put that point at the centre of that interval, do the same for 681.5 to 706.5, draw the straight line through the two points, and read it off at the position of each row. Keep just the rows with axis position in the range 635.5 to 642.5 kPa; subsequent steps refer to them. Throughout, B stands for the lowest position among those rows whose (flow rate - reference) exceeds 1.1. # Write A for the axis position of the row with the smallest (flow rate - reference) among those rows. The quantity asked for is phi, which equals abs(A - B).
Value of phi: 3 kPa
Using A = 642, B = 639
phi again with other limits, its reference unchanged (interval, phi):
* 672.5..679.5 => 5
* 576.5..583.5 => 0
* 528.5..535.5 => 1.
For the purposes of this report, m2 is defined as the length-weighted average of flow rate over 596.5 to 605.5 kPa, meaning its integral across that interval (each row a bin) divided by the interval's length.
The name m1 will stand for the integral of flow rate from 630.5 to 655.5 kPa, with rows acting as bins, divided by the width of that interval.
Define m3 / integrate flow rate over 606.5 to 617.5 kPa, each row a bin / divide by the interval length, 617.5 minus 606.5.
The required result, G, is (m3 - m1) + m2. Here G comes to 22.0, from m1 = 19.0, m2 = 20.4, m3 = 21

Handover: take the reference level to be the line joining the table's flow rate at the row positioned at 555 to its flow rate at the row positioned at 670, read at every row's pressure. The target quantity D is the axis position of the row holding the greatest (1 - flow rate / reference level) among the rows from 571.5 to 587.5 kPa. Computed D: 587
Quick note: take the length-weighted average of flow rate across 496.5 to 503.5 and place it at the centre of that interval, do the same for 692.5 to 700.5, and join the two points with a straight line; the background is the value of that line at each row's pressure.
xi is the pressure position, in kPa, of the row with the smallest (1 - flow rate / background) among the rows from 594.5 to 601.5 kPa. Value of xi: 597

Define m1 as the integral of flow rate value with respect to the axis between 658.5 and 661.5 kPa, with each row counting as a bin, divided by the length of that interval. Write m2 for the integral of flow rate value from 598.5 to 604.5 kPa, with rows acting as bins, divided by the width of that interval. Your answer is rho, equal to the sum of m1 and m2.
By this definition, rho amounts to 40.2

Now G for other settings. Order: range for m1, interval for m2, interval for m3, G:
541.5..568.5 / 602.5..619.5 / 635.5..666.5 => 22.0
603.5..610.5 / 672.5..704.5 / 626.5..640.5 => 20.1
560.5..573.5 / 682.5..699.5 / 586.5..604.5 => 21.0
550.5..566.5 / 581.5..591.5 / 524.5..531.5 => 20.4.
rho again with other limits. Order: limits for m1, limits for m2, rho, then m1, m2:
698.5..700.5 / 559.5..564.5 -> 37.3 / 19.15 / 18.1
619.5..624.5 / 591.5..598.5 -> 39.5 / 19.50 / 20.0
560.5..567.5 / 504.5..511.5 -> 35.7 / 19.30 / 16.4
